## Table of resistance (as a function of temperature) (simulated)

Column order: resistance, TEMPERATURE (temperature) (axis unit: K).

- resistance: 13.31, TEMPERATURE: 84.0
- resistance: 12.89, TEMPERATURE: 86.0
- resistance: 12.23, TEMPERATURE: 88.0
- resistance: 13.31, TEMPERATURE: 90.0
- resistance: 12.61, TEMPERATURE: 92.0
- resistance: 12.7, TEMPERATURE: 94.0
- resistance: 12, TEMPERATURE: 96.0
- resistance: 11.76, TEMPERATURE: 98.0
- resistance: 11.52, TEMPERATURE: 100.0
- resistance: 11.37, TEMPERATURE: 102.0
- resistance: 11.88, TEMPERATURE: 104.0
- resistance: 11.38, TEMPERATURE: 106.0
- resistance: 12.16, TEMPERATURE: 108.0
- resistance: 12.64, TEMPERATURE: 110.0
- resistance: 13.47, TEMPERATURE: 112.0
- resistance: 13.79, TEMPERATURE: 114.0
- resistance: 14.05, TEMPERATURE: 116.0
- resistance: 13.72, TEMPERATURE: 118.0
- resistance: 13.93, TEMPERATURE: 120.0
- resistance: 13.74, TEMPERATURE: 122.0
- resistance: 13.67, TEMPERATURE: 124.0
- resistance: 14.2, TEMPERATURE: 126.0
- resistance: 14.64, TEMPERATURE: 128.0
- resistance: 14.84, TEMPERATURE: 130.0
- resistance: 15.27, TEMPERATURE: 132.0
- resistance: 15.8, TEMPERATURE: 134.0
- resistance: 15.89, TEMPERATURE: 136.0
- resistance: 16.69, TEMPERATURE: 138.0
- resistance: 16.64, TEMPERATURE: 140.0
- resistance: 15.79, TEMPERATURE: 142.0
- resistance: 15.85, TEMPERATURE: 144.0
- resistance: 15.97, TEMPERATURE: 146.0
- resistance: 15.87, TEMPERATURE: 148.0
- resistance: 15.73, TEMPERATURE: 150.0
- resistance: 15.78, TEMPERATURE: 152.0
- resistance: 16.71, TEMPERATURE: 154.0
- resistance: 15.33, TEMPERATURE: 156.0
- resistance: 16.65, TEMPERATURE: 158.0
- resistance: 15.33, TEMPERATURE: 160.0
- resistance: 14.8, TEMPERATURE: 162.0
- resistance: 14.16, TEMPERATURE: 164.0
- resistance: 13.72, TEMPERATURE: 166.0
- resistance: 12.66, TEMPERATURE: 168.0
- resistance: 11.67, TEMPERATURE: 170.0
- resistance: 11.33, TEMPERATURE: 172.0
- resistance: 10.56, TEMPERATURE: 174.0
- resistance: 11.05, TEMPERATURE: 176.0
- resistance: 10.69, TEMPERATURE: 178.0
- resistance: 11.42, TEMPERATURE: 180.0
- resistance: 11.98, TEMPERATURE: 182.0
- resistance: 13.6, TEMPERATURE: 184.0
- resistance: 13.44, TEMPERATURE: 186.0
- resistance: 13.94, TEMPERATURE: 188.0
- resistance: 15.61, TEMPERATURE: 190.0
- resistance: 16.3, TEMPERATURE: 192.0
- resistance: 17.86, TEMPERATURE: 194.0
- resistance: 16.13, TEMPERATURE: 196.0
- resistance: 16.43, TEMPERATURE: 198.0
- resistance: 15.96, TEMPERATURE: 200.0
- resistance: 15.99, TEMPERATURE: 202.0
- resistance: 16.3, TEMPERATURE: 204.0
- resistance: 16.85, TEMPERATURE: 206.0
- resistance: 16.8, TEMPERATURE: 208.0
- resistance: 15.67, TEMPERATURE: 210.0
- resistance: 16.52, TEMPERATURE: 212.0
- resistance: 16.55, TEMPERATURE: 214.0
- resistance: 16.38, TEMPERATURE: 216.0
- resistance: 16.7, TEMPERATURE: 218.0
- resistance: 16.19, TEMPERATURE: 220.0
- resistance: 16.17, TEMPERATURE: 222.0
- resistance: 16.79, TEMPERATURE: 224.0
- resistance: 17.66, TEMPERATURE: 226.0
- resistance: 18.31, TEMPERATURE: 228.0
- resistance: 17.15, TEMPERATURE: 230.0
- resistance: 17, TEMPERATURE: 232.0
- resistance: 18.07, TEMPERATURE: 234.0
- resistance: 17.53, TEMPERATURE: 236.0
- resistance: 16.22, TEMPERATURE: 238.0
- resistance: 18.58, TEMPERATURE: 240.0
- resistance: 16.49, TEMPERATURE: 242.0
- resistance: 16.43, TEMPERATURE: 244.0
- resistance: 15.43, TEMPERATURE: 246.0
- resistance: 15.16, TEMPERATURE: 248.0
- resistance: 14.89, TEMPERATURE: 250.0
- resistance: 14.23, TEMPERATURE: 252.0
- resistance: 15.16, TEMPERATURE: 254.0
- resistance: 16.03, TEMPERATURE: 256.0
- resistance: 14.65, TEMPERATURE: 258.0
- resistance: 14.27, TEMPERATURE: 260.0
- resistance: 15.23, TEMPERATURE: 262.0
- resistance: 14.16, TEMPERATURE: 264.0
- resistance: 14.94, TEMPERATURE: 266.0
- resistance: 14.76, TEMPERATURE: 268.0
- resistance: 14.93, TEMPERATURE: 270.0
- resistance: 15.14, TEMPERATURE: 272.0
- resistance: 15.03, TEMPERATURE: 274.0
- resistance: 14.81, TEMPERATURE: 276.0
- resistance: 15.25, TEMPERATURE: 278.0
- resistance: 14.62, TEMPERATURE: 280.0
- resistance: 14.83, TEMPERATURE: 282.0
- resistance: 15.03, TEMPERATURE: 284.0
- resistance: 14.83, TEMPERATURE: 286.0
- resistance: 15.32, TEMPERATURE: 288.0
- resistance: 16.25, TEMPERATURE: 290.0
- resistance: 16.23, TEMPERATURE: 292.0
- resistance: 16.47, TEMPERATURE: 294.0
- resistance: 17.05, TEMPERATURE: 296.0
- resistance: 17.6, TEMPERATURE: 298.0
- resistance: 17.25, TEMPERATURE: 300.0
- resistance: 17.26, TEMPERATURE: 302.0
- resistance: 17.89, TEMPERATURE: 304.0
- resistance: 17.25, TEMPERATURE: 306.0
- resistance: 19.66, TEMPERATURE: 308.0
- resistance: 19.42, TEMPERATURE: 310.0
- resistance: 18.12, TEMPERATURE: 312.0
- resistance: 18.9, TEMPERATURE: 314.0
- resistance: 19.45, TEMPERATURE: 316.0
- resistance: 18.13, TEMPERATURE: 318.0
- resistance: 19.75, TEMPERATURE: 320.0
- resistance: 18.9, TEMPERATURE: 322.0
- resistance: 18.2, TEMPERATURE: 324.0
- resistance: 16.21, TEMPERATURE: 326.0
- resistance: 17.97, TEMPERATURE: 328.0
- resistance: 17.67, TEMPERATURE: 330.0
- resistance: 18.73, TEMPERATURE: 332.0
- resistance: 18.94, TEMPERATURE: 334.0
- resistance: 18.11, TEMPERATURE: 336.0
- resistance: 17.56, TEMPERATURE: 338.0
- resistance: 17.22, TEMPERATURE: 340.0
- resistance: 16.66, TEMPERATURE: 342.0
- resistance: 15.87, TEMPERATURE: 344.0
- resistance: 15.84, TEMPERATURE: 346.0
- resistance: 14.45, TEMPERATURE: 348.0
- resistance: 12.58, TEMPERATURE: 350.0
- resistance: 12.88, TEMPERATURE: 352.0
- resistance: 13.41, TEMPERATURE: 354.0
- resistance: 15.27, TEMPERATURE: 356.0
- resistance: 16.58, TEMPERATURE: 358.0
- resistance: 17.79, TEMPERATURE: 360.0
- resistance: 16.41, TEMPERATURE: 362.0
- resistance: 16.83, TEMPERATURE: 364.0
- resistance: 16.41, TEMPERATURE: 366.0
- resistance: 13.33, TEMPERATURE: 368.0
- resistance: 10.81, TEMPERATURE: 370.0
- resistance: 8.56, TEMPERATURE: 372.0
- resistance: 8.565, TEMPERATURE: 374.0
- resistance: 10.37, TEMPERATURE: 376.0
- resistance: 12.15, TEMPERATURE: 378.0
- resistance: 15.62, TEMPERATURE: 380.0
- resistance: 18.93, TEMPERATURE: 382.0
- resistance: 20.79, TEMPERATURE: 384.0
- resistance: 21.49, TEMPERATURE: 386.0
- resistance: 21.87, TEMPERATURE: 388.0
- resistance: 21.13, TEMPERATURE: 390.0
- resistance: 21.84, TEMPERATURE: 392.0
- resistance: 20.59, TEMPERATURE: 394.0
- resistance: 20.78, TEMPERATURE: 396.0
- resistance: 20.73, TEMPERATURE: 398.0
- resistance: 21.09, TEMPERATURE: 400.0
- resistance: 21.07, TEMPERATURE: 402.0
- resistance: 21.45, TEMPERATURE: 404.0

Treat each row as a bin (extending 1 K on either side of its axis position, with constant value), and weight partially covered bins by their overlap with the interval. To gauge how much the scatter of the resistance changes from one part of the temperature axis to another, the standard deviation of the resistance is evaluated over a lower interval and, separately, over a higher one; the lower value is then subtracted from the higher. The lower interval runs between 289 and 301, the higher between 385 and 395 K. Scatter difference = -0.04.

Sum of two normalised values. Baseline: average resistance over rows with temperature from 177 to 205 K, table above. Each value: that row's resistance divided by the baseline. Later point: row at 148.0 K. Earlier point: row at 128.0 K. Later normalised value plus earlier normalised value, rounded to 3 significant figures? 2.08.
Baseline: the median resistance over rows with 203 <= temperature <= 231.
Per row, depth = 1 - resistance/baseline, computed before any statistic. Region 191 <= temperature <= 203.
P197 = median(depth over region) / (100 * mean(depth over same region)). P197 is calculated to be 0.023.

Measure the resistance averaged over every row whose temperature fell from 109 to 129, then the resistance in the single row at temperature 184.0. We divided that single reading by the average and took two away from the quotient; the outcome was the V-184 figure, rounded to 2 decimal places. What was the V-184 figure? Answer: -1.01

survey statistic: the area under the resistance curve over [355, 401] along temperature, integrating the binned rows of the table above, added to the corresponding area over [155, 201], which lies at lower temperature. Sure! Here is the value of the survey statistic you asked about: 1417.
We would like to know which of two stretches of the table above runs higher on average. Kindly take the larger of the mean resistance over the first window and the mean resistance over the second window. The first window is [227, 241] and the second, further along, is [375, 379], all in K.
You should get 17.6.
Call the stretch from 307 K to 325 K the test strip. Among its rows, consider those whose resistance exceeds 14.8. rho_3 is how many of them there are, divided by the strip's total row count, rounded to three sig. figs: 1.00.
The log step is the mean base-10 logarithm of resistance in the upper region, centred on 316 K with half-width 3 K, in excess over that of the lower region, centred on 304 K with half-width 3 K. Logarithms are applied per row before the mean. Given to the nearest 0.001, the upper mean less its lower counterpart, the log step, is 0.032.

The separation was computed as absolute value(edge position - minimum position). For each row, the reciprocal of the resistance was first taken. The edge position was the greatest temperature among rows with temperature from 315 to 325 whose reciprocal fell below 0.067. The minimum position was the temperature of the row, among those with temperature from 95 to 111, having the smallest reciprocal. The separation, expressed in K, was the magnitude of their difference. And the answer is 214 K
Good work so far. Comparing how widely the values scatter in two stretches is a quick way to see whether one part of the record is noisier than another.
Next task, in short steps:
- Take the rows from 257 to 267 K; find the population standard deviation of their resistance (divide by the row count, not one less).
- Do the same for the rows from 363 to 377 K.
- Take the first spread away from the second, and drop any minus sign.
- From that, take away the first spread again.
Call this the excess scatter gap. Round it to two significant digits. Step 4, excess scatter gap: 2.4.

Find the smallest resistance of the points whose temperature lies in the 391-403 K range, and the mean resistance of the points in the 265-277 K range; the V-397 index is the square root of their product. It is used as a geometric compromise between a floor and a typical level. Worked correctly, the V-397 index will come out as 17.5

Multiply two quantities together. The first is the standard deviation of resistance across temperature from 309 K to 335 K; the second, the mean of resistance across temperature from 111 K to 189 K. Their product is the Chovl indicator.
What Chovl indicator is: 13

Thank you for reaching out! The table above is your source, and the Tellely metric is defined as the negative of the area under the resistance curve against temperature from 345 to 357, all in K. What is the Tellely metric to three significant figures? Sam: -169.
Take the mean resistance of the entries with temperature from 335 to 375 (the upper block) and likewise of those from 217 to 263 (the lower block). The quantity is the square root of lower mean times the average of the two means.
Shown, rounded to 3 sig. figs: 15.9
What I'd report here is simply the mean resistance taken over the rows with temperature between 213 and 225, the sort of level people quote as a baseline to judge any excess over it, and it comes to 16.5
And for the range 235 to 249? 16.5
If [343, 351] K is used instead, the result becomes 14.7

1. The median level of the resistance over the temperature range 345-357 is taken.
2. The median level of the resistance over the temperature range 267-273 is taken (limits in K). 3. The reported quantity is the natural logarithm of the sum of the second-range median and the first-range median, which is 3.36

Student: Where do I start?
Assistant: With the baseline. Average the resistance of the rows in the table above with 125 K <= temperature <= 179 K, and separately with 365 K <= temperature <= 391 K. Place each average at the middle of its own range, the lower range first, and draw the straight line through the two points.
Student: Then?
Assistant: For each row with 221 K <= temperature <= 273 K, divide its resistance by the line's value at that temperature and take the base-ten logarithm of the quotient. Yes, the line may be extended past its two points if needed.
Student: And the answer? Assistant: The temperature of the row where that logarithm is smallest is 264.0 K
